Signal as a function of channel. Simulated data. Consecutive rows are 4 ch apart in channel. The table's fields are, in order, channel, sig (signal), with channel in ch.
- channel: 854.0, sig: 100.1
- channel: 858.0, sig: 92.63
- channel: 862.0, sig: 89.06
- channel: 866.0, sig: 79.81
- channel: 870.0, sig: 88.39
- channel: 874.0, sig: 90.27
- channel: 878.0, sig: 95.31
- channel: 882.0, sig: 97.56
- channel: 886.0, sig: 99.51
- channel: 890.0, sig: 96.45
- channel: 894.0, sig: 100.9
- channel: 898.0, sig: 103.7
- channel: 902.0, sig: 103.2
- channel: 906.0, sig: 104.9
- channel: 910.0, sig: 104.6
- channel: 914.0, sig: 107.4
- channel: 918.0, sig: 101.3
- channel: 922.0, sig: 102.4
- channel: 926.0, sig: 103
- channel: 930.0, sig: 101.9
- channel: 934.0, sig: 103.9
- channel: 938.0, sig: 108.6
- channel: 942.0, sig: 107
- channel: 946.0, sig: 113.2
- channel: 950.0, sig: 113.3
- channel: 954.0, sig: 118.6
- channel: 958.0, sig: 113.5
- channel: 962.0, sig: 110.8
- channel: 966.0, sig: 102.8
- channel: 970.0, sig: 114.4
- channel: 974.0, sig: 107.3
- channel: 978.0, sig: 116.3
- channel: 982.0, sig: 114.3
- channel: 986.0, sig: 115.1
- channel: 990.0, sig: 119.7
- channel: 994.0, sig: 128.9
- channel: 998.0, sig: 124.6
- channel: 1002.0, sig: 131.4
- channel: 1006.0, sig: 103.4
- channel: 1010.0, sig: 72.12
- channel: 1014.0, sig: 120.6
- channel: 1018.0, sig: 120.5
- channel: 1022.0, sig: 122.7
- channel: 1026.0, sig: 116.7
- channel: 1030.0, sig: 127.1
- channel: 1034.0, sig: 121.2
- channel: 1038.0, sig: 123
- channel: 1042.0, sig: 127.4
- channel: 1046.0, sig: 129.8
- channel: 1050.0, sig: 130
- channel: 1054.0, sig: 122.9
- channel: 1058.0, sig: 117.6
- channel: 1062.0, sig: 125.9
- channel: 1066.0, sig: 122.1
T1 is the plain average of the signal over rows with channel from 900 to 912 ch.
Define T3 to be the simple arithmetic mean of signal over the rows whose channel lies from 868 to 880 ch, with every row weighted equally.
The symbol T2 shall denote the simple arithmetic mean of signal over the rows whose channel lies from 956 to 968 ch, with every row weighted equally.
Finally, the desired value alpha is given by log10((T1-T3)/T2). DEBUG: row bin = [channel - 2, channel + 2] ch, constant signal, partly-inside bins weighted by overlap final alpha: -0.9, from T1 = 104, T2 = 109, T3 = 91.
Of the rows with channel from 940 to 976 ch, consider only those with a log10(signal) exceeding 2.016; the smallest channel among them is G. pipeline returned 942.0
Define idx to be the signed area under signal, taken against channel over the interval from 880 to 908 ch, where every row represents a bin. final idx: 2825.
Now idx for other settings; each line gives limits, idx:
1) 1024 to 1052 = 3501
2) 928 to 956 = 3066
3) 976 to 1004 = 3401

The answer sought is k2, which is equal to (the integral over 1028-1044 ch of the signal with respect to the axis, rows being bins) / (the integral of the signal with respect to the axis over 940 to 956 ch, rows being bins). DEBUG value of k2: 1.10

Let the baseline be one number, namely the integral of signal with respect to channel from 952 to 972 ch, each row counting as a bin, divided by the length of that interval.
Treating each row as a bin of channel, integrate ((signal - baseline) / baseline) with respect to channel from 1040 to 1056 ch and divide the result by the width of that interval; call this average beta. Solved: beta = 0.14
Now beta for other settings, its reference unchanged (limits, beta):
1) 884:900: -0.11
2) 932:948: -0.03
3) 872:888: -0.15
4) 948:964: 0.02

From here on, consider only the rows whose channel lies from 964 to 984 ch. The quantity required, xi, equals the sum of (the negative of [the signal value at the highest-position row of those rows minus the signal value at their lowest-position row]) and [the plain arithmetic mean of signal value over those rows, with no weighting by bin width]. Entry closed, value 100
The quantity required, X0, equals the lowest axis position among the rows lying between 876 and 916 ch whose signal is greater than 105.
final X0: 914.0 ch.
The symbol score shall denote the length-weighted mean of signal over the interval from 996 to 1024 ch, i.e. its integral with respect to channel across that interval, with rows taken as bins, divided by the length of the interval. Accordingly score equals 114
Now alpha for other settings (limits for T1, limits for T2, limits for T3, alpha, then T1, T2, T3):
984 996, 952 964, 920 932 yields -0.8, 121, 114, 102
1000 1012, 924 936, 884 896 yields -1.5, 102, 103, 99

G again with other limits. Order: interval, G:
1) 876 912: 906.0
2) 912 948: 914.0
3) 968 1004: 970.0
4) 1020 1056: 1022.0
